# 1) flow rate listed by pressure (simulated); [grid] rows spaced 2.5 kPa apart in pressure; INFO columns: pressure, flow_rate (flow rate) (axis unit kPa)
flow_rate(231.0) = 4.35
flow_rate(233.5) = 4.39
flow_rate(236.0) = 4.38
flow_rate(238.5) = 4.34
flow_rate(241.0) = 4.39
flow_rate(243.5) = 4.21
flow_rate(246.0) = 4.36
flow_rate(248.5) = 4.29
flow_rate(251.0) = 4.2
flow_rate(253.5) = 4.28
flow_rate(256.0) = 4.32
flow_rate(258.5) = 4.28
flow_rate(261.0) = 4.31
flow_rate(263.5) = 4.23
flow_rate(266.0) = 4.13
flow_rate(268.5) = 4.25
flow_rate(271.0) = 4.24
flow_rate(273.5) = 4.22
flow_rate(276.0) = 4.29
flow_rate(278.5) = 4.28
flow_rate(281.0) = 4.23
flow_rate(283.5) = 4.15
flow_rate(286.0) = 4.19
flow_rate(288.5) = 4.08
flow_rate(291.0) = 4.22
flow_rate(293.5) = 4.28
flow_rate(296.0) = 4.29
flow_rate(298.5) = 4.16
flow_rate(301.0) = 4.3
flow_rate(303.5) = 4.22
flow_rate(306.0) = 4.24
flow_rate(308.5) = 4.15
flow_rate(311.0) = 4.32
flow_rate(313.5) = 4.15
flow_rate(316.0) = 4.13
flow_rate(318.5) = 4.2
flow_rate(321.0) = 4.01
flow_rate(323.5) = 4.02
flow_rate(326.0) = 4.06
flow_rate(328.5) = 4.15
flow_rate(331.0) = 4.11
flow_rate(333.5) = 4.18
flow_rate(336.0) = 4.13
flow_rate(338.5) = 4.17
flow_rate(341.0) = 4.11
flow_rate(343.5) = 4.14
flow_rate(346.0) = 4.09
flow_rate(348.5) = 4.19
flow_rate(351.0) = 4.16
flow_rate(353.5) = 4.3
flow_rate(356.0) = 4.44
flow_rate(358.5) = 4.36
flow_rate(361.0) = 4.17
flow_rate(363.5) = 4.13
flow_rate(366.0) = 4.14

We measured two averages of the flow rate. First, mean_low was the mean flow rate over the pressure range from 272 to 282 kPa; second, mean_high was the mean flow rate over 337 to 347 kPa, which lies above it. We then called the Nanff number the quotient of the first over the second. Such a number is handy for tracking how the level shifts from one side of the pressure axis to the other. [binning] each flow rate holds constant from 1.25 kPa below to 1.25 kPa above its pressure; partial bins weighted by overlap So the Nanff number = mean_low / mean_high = 1.03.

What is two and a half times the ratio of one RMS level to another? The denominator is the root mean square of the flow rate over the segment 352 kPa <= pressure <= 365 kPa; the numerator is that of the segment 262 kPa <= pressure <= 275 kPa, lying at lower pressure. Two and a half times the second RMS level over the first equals 2.46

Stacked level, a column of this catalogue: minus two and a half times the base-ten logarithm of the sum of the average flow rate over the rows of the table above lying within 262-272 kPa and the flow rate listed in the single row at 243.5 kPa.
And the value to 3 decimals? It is -2.314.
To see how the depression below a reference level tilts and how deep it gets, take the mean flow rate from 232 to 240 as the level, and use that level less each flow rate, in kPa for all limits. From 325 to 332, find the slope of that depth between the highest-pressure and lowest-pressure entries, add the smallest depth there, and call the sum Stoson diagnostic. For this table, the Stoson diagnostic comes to 0.21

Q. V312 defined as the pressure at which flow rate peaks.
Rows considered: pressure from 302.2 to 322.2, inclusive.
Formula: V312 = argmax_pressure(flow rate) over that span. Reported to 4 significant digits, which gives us 311.0 kPa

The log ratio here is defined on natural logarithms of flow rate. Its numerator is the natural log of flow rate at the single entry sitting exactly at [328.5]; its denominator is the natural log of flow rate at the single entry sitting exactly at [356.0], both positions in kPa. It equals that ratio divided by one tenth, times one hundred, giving 955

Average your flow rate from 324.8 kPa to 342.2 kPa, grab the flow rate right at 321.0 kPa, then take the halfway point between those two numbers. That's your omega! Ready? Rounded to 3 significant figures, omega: 4.07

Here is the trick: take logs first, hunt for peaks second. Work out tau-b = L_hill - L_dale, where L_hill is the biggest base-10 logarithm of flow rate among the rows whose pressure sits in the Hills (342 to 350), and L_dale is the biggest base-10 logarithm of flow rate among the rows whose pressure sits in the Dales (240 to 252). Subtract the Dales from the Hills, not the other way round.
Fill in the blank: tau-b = -0.020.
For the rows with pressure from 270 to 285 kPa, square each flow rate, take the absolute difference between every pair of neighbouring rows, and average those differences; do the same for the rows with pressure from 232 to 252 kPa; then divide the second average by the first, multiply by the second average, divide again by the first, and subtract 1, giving 2.5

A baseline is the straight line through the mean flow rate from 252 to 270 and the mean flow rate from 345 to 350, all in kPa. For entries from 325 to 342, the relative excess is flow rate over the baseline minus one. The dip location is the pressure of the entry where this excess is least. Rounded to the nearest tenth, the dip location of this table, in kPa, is 326.0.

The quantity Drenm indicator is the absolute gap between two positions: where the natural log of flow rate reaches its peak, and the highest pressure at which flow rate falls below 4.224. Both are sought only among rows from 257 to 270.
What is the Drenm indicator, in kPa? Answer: 5.0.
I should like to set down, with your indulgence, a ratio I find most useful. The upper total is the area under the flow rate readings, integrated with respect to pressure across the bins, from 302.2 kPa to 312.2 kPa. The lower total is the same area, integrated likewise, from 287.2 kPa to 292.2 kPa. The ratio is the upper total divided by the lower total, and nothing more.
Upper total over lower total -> 2.04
